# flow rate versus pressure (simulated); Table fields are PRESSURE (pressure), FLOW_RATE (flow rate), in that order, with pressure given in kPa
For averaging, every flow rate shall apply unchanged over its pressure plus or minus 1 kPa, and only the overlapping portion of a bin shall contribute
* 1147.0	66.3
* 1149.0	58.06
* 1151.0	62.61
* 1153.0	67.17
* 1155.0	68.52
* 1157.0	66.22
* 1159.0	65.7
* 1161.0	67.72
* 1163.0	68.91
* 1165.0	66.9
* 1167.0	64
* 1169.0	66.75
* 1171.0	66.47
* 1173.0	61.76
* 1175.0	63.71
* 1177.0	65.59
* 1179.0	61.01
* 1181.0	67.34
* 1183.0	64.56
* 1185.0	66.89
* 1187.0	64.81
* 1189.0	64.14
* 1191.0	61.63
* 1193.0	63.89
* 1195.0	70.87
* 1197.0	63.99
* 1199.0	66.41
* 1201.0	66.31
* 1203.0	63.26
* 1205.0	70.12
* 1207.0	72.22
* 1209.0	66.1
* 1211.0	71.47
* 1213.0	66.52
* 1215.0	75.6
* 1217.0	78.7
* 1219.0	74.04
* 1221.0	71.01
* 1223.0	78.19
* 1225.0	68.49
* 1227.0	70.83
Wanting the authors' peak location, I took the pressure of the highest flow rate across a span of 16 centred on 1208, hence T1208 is 1215.0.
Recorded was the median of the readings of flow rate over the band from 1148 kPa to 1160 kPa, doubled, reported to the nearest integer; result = 132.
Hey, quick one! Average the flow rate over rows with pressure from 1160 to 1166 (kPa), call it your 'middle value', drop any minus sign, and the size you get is 68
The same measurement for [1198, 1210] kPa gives 67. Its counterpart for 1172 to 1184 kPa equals 64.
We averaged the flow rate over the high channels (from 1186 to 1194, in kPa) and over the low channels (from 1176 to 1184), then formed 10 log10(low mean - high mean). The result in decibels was 0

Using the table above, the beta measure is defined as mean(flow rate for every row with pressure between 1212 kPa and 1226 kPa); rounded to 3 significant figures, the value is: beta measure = 73.2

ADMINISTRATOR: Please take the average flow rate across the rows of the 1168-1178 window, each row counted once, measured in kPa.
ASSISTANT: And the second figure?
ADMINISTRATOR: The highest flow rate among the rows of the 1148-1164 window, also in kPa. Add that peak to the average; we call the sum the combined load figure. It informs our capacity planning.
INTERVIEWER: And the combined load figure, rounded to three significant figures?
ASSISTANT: 134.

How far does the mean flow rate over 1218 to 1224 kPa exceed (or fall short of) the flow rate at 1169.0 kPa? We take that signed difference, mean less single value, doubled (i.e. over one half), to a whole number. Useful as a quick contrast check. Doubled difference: 15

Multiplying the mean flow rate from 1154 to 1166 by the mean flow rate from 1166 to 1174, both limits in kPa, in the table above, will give 4359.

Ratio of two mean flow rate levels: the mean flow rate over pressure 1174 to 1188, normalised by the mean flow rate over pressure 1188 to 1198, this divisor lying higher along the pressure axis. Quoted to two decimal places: 1.00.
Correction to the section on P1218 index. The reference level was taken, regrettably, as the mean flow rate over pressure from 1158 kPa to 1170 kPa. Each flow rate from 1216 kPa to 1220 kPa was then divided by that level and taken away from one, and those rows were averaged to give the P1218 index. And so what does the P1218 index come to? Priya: -0.15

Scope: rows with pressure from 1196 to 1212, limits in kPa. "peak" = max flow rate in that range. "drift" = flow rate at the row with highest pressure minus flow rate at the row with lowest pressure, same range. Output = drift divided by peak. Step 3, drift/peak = 0.10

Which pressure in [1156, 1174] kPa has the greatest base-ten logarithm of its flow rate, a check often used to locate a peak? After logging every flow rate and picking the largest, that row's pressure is 1163.0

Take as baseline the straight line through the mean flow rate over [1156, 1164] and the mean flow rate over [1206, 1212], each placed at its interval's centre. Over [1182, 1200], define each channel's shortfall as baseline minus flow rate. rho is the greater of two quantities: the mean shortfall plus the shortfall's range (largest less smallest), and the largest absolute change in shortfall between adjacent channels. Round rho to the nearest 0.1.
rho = 12.7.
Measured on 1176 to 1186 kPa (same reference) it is 9.5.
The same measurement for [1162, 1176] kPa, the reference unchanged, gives 9.9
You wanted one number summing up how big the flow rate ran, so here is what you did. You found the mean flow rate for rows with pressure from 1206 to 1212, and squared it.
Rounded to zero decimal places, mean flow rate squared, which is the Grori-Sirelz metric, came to 4890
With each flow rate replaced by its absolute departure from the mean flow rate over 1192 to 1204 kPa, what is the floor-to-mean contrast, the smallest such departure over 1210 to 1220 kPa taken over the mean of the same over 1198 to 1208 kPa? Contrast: 0.25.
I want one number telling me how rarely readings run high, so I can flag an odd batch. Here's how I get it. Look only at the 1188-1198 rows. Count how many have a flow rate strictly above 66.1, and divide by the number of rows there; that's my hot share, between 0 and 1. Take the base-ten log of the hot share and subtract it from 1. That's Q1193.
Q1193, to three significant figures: 1.70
